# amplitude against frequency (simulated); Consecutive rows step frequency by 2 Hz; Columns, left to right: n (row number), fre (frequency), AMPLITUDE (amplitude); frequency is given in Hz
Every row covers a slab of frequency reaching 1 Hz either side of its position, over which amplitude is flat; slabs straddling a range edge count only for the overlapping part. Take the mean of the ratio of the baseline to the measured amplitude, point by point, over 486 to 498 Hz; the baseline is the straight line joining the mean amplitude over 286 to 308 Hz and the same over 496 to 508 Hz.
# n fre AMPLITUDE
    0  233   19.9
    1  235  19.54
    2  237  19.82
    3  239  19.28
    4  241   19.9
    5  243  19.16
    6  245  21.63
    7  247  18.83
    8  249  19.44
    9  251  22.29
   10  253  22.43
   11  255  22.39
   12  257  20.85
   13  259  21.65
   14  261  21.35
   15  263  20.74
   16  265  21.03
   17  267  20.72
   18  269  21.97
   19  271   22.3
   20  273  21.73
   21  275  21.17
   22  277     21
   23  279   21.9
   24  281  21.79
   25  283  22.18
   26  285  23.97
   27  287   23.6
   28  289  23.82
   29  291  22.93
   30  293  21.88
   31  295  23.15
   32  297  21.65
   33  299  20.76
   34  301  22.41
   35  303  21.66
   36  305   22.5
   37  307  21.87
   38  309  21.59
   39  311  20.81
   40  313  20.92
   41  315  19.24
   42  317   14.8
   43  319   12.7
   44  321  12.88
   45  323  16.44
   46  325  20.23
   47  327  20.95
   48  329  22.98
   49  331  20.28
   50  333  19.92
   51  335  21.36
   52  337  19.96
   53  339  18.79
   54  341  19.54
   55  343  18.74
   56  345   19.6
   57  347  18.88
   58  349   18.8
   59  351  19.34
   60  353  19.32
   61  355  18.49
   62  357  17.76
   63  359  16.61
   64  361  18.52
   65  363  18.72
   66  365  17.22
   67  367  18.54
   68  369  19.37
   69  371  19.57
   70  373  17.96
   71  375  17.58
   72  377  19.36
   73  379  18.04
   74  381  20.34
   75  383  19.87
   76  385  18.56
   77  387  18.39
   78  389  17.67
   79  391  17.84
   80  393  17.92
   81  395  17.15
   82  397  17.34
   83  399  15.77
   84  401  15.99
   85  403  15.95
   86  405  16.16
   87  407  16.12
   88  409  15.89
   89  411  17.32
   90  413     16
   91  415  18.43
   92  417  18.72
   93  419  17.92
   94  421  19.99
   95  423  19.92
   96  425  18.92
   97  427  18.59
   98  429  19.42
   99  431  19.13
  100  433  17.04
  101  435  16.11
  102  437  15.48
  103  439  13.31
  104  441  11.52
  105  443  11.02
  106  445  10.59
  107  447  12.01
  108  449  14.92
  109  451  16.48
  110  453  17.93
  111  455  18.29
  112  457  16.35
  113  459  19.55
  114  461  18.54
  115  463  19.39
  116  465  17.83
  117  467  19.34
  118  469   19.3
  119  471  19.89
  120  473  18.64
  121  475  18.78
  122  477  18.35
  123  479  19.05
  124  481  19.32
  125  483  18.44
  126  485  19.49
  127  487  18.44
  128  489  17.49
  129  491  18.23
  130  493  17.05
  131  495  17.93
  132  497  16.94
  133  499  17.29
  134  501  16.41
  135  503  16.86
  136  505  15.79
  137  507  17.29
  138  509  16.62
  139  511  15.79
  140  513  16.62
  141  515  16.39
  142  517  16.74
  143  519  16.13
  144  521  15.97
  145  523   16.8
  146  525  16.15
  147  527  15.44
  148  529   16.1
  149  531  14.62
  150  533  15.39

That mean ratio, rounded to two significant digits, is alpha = 0.96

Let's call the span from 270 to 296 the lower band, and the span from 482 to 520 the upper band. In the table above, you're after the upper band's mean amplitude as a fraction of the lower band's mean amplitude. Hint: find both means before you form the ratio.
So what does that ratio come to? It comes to 0.77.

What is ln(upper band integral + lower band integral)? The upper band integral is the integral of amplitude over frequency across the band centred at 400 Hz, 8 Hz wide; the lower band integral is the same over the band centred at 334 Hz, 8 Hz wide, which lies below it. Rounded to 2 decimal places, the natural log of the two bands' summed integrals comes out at 5.68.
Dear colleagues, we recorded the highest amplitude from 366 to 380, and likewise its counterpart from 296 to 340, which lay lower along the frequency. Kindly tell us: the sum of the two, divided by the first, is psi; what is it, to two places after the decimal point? 2.17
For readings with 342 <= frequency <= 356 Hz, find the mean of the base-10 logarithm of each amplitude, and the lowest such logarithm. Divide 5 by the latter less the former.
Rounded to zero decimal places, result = -407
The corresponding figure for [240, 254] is -137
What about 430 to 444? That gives -42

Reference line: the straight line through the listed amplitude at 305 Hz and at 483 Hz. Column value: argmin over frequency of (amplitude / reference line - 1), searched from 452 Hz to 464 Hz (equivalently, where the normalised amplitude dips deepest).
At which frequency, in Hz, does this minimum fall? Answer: 457 Hz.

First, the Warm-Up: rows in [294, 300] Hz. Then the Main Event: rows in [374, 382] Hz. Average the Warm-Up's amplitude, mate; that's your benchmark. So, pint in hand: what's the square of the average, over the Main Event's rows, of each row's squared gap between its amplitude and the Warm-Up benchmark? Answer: 107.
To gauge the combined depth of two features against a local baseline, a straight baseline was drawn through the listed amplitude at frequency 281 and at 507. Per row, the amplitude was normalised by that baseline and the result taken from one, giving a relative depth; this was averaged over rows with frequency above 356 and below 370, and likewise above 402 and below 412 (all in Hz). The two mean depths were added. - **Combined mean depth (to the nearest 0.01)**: 0.26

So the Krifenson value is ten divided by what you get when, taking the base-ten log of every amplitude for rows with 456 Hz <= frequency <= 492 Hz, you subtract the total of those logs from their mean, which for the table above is -0.463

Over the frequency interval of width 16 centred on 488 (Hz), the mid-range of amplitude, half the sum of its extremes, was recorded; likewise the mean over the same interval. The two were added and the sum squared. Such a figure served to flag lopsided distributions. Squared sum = 1337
